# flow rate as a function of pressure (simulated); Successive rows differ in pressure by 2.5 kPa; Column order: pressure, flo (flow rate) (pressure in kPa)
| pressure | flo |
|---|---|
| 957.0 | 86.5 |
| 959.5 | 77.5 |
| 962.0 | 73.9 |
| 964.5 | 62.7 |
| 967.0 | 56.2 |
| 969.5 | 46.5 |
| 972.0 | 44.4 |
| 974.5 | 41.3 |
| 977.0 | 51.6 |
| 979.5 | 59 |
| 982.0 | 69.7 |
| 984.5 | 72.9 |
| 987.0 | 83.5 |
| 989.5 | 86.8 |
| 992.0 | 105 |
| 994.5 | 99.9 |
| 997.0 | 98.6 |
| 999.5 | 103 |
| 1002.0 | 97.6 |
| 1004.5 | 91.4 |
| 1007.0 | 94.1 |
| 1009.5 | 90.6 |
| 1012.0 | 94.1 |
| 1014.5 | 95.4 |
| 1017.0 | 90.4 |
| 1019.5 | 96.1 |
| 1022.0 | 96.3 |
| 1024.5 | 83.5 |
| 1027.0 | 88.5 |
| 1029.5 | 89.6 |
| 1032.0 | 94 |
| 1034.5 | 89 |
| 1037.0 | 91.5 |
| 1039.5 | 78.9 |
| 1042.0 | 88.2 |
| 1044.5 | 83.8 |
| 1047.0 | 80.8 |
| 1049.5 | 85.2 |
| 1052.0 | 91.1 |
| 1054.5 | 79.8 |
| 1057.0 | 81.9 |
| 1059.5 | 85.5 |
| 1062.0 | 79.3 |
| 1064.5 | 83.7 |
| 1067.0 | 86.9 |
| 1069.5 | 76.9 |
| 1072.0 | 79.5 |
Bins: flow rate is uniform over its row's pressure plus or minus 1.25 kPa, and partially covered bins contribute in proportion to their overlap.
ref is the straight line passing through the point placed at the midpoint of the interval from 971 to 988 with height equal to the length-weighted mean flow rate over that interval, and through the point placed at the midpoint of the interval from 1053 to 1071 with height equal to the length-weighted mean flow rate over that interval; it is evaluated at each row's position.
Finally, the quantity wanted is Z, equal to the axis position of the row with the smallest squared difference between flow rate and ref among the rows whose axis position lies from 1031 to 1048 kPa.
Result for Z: 1047.0 kPa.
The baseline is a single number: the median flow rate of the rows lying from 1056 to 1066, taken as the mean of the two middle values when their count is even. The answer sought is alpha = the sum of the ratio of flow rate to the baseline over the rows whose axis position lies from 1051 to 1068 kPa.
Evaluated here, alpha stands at 7.1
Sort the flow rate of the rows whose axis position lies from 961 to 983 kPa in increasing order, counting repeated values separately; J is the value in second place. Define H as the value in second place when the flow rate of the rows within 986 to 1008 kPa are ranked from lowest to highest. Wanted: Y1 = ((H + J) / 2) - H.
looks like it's -21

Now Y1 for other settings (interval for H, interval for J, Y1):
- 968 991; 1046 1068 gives 18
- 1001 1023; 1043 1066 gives -5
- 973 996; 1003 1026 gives 19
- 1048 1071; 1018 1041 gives 2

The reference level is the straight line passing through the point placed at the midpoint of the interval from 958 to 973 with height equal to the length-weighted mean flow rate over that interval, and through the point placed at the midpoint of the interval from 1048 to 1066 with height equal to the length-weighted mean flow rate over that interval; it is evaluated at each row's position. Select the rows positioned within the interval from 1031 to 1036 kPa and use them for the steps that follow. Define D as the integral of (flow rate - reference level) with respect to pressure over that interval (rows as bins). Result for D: 67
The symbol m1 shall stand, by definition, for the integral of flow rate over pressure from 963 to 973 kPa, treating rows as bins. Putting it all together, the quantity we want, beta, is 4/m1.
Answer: 0.008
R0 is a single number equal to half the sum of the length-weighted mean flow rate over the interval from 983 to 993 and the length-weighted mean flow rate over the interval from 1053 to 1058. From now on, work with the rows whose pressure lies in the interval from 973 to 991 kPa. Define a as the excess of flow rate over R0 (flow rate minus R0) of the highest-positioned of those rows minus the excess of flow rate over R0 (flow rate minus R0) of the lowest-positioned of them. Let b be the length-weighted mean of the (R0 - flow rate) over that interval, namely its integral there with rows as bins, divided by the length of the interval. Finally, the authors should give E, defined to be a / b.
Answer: 3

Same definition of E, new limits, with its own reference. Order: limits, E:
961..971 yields -1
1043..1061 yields -6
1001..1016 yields 0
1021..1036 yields 1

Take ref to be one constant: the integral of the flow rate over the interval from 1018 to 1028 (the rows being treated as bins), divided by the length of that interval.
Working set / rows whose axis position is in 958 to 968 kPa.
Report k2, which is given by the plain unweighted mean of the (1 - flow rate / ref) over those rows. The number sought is 0.259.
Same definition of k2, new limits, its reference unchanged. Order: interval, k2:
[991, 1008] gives -0.081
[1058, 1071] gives 0.095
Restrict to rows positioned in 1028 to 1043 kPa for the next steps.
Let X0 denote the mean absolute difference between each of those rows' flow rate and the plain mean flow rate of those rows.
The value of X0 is 3.3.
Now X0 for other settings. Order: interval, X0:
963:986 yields 9.0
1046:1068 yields 3.0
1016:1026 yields 4.6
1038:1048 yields 3.1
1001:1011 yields 2.4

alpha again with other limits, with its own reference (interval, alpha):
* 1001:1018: 7.9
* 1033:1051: 7.2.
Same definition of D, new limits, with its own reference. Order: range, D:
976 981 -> -40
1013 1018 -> 98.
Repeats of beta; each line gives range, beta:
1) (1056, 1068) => 0.004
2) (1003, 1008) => 0.009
